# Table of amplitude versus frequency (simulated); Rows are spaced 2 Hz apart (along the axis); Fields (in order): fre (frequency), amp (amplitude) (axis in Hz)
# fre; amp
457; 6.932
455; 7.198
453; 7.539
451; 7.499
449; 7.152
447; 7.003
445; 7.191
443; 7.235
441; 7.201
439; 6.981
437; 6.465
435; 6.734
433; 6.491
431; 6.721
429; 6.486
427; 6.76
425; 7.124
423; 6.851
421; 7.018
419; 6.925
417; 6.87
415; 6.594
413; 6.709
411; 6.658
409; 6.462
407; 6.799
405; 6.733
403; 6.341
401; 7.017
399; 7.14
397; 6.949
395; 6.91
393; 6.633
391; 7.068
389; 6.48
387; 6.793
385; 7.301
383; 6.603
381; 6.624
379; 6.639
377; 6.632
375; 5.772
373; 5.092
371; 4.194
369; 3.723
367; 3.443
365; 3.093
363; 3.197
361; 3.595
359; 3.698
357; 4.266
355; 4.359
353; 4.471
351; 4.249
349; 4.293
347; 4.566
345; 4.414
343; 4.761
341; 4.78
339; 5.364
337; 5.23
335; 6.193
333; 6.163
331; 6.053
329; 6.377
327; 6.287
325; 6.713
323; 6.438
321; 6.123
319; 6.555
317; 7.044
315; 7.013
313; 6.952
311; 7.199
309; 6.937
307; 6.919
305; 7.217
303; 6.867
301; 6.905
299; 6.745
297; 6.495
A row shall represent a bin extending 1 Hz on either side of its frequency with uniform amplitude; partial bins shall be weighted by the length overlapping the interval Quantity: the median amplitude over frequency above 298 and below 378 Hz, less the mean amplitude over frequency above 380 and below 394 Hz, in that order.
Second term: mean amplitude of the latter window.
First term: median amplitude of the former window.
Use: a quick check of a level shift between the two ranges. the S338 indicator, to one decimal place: -0.9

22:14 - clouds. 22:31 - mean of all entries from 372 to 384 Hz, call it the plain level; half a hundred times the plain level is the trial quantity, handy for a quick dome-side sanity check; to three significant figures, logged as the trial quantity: 311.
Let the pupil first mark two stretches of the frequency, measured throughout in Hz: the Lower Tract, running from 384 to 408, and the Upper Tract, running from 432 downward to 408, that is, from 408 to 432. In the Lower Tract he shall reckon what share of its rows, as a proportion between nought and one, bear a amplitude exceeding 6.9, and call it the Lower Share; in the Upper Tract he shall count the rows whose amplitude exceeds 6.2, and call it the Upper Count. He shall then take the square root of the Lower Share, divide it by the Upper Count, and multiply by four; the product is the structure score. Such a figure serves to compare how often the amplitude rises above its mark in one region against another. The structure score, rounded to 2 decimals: 0.24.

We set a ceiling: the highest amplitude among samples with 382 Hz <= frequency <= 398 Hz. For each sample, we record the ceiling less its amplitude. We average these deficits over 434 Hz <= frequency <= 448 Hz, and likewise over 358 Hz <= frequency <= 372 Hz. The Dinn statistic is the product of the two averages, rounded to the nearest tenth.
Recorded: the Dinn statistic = 1.2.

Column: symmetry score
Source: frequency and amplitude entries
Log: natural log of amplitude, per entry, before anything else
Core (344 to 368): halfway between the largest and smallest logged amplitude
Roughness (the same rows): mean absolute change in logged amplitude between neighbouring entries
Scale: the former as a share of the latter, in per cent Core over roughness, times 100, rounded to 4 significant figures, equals 2303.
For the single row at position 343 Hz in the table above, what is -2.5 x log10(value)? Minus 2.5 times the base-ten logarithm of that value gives -1.69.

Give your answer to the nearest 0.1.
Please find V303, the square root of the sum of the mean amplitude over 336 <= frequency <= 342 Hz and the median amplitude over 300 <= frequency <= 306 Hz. 3.5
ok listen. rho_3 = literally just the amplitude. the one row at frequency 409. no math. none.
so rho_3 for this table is 6.462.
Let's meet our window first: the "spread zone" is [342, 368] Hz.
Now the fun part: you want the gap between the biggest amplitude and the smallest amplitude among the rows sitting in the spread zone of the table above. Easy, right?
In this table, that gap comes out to 1.7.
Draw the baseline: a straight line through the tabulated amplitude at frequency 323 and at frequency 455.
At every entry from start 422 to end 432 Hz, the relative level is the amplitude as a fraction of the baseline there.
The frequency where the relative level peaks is 425 Hz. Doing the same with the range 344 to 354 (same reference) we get 347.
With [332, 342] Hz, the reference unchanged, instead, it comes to 335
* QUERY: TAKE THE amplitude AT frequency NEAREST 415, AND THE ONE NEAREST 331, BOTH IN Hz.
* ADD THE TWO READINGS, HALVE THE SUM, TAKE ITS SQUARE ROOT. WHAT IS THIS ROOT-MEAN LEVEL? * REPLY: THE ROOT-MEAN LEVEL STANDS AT 2.51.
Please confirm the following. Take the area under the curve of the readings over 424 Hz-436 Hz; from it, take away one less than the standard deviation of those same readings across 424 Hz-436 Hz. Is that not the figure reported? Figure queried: 81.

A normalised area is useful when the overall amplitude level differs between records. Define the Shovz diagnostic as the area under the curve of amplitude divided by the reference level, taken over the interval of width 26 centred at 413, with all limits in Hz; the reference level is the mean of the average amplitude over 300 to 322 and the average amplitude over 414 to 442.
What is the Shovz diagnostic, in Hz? 25.7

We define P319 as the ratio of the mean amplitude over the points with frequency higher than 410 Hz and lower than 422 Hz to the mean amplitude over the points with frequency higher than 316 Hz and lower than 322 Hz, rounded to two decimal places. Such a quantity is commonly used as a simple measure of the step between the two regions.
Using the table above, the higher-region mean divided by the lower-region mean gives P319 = 1.03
